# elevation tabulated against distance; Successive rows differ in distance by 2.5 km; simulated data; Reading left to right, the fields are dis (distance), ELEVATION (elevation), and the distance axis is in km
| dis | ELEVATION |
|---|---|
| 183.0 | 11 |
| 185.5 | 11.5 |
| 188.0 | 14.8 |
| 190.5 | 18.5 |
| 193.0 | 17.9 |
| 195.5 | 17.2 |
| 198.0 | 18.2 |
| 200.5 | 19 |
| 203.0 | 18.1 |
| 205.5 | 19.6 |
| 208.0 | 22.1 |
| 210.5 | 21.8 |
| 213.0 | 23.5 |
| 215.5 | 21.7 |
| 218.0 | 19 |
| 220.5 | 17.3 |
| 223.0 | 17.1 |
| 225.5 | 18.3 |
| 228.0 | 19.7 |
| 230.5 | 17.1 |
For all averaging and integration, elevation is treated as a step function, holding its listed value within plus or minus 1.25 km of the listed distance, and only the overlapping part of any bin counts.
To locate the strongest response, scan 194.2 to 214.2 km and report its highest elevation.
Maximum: 23.5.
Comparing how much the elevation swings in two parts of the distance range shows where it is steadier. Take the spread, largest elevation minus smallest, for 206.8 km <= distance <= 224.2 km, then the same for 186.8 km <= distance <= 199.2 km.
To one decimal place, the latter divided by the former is 0.6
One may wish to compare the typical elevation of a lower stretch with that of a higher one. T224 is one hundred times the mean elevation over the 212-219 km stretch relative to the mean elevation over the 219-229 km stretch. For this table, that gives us 118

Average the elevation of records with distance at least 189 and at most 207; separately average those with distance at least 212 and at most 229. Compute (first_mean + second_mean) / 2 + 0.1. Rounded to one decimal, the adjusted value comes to 19.0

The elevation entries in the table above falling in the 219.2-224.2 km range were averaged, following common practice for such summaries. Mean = 17.2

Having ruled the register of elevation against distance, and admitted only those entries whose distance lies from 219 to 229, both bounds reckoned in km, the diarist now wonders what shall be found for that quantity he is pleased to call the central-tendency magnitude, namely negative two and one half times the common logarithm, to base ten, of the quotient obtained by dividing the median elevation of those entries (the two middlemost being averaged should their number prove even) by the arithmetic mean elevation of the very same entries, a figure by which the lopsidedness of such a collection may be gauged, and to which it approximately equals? 0.02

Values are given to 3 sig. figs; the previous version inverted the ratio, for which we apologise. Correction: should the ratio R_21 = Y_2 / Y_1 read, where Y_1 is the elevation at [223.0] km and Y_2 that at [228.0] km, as 1.15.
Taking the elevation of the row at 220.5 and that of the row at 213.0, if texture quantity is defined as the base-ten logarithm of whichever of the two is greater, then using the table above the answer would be 1.37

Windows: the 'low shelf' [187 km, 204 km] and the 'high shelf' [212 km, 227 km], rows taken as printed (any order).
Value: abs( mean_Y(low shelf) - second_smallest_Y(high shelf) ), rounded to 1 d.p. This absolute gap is 0.4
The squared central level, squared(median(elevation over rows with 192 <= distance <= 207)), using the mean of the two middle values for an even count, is 329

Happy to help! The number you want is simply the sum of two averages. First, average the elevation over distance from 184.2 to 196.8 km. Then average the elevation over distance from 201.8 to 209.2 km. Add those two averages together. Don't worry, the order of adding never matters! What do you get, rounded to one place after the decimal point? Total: 35.9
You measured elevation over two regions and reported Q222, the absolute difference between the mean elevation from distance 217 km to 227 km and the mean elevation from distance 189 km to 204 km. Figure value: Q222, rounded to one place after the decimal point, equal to 0.2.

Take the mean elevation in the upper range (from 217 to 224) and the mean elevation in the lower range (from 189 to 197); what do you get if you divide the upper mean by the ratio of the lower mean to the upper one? 18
